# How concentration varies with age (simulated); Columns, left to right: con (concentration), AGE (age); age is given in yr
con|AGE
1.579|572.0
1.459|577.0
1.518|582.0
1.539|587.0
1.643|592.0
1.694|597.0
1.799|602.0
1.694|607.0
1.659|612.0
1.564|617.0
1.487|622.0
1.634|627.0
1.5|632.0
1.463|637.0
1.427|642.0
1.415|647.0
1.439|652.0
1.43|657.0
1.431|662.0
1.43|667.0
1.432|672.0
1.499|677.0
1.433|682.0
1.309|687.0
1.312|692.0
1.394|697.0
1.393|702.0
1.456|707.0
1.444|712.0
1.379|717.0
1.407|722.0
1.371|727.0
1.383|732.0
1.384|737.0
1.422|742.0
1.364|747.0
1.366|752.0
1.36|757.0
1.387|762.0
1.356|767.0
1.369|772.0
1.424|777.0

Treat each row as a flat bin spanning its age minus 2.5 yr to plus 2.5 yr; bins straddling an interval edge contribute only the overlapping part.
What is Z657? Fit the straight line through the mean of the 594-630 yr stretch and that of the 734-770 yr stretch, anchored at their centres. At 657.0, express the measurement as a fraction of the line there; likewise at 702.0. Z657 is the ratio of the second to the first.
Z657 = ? 1.03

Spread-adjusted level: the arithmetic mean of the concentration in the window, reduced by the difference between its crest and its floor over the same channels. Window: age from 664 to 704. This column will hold 1.21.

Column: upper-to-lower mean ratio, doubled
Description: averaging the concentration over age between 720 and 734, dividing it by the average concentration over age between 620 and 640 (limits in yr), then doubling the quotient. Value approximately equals 1.82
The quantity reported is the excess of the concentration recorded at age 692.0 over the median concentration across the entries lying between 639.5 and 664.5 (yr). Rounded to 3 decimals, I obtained -0.118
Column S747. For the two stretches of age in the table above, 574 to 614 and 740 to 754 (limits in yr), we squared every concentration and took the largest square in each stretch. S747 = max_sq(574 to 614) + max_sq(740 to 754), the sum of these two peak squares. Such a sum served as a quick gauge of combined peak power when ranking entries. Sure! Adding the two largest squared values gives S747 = 5.3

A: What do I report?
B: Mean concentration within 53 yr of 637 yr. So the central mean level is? 1.52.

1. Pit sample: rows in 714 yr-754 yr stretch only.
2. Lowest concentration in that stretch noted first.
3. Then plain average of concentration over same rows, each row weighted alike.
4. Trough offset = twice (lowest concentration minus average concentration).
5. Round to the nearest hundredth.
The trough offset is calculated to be -0.04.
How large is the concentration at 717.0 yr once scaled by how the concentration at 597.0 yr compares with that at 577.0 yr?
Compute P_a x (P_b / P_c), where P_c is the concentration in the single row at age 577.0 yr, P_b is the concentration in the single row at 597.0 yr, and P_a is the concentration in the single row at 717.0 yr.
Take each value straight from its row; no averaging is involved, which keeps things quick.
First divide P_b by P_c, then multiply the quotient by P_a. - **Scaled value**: 1.60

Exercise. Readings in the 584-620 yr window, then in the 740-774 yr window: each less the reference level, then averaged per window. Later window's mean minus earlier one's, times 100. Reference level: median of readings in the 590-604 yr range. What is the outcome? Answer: -28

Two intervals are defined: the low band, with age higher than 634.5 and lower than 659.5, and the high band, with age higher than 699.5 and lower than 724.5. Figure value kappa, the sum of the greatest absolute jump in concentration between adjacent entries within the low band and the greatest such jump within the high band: 0.10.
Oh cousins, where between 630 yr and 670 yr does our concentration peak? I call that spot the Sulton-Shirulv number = 632.0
